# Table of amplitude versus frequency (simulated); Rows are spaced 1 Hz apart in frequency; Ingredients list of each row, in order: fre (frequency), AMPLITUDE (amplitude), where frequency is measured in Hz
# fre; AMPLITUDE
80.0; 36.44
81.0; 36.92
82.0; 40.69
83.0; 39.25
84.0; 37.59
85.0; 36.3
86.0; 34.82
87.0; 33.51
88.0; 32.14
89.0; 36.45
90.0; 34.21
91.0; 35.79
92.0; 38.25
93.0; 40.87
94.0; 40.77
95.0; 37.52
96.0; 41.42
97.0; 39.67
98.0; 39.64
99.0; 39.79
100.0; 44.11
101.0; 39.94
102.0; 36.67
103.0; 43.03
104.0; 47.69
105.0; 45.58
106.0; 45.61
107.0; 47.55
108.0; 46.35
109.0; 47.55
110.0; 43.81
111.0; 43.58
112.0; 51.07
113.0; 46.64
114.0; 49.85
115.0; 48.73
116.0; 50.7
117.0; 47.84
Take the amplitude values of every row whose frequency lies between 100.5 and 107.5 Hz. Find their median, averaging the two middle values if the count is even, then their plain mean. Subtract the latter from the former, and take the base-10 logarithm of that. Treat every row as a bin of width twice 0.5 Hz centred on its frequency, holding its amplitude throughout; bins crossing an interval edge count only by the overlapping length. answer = 0.3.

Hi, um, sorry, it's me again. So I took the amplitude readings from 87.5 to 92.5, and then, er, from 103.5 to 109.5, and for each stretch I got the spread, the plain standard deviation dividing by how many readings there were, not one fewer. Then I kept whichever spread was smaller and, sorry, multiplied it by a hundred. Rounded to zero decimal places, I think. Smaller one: 91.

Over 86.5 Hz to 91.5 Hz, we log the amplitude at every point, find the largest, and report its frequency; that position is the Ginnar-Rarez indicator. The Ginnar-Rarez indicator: 89.0 Hz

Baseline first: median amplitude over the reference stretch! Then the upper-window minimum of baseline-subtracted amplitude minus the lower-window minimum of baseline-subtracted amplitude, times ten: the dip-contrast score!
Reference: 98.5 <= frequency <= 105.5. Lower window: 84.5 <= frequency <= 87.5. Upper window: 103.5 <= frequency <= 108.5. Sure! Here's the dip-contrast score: 121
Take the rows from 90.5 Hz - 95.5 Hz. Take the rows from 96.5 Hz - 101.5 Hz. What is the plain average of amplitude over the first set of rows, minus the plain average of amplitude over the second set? -2.0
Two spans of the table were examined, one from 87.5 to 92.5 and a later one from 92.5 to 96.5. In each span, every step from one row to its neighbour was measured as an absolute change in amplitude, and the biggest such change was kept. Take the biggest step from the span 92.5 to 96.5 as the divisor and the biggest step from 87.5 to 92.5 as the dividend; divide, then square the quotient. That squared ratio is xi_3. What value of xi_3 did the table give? 1.2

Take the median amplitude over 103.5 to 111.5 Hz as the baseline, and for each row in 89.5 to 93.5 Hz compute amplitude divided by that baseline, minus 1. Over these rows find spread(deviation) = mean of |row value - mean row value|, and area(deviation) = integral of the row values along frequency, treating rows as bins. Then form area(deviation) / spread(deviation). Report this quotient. -15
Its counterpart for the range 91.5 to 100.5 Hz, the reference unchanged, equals -37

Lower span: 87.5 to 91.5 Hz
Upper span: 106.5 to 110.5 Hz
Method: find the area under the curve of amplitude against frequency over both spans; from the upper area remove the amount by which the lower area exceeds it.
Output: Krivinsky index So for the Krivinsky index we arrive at 232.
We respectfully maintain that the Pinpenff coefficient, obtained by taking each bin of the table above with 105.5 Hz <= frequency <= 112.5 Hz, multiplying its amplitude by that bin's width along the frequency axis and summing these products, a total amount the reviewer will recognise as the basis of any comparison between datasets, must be 326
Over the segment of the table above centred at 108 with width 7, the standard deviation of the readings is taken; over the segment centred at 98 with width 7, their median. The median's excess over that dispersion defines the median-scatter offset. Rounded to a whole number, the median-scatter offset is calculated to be 38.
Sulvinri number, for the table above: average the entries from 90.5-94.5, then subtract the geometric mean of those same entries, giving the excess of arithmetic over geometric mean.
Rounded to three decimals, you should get 0.057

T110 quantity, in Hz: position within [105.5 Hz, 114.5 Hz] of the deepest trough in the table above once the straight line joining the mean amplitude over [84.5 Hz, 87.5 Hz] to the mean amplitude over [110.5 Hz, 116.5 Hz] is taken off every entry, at 111.0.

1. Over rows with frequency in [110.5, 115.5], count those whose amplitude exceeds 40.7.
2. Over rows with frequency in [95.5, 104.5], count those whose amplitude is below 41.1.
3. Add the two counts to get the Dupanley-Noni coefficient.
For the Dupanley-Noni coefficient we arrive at 10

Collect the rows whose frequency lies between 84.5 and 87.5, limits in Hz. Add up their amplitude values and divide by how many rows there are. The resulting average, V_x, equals 35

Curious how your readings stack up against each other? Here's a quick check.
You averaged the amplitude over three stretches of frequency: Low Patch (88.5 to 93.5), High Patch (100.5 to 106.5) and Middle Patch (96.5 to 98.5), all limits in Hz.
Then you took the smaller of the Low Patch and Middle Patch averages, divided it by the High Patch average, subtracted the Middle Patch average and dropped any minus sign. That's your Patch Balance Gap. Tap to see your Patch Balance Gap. 38.8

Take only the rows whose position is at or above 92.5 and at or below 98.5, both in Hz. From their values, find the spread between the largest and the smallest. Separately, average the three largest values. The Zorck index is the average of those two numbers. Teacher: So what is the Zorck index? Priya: 22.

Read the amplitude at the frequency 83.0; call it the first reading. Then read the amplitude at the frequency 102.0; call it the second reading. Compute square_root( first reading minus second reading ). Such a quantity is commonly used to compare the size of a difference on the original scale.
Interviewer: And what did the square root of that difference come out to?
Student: 1.61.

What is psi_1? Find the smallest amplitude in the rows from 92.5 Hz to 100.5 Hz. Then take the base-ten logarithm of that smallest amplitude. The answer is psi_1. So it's 1.57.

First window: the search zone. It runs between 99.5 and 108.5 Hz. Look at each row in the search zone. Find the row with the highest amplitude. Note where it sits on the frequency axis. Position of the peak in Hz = 104.0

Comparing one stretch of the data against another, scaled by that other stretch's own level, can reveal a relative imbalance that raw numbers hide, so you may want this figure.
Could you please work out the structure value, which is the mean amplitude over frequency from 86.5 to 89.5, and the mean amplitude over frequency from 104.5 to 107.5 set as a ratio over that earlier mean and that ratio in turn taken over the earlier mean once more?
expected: 0.0399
